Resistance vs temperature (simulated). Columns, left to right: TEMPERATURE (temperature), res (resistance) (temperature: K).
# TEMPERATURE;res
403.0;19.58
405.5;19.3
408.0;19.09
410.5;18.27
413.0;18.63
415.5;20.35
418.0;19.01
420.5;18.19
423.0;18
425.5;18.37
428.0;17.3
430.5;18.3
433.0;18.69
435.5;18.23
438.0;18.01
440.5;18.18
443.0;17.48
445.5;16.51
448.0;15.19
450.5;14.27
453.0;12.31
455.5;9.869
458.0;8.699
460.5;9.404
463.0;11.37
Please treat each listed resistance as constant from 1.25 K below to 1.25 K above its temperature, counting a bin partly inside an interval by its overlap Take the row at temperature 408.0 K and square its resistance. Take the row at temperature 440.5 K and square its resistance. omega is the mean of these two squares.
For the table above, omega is 347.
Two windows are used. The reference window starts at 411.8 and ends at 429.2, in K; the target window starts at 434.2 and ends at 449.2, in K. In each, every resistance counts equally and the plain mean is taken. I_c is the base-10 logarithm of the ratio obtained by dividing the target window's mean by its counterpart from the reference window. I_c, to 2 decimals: -0.03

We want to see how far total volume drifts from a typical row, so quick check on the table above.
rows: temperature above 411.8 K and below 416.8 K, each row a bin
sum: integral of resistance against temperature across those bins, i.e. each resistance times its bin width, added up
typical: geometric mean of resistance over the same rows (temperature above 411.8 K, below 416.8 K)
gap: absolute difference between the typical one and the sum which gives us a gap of 78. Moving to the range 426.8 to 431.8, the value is 71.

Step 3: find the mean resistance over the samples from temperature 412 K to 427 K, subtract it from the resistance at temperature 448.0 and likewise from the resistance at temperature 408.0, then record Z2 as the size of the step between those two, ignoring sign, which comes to 3.9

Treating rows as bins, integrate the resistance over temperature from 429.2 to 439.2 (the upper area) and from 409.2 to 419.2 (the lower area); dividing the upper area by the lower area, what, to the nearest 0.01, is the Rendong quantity 0.96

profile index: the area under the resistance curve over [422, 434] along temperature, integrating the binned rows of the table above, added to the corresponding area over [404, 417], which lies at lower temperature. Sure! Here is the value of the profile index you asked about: 466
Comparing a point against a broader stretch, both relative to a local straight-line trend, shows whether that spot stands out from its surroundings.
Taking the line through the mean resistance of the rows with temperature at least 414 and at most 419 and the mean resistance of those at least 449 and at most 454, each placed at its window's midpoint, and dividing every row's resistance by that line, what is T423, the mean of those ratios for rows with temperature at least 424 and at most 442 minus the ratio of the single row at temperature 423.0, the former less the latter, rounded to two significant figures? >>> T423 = 0.12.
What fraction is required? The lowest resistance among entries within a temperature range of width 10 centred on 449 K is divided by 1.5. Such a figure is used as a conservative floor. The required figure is 8.2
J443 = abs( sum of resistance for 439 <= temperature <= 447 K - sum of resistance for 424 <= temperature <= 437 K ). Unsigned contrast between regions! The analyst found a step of 39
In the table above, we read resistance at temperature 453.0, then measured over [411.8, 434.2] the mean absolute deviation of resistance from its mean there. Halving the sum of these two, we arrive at 6.4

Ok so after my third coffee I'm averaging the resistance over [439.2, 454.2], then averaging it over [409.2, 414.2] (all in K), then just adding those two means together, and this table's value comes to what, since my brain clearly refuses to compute 34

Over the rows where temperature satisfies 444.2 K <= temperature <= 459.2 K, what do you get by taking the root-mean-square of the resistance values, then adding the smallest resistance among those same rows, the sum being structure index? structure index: 21.8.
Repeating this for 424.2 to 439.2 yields 35.5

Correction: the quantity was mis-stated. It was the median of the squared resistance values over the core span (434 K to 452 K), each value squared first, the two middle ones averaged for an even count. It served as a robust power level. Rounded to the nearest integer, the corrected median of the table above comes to 306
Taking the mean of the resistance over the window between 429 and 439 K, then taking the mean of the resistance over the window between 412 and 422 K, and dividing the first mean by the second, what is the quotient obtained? 1.0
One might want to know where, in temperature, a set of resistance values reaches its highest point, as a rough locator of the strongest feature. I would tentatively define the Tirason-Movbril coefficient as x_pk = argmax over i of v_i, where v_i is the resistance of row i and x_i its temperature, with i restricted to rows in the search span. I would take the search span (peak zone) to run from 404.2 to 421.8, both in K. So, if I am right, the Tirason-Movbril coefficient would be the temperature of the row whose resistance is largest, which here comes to 415.5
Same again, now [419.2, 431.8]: 425.5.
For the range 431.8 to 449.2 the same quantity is 433.0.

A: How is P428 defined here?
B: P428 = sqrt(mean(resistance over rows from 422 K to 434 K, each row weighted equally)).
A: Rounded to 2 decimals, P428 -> 4.26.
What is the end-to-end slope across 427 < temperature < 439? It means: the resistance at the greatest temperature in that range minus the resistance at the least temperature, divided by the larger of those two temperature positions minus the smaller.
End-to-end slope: 0.07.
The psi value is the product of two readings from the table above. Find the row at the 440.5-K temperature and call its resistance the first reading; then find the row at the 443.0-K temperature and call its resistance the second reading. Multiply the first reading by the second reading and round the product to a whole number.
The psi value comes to 318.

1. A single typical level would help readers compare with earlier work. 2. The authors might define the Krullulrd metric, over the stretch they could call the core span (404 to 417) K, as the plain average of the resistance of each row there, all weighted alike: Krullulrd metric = 19.1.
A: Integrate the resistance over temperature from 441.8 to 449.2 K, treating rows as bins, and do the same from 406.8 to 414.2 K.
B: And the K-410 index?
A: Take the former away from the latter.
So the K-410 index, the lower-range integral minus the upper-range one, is 17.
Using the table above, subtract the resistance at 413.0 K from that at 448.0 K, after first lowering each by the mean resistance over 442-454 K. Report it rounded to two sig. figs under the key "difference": -3.4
